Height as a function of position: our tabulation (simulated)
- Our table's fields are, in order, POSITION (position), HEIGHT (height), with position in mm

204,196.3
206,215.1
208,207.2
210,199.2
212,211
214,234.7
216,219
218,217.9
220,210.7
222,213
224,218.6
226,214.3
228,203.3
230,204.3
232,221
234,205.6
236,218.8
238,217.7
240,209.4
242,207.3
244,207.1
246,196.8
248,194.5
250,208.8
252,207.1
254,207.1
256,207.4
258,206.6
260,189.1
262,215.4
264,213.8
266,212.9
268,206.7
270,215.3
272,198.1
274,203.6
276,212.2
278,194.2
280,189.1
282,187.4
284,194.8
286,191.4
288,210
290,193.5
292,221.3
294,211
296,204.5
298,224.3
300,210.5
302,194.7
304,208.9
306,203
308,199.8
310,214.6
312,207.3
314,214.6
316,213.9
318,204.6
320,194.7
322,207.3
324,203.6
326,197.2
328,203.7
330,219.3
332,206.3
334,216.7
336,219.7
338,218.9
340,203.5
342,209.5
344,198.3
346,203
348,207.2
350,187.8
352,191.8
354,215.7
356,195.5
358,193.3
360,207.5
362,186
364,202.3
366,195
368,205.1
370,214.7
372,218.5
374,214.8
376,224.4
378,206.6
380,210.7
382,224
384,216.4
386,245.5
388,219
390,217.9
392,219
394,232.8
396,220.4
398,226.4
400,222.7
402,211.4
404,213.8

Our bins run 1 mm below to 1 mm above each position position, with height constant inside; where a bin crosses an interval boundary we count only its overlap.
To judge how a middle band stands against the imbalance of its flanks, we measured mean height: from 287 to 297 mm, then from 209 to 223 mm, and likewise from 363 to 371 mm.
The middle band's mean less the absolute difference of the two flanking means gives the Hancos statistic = 197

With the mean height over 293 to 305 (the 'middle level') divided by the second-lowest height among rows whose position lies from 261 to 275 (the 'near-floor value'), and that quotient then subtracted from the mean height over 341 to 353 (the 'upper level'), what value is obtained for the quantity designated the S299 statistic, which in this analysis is 199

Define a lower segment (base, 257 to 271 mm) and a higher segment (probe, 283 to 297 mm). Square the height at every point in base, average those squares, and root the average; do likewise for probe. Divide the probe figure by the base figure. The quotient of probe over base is 0.98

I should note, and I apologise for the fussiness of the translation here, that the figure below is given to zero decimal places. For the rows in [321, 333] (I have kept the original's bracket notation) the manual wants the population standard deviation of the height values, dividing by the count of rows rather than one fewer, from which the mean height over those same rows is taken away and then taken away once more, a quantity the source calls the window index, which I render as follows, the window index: -406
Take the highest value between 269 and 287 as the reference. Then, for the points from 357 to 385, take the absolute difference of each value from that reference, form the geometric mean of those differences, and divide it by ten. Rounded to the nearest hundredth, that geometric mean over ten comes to 0.58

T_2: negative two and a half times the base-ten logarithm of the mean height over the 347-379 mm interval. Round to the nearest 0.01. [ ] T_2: -5.77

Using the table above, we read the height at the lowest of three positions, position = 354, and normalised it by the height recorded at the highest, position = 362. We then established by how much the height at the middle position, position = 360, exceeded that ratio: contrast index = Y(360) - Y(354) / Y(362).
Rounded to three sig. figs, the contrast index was 206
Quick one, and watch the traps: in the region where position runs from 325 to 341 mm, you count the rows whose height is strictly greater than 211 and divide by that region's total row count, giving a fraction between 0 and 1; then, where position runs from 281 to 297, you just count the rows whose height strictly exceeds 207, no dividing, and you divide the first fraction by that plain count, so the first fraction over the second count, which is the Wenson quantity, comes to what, 0.17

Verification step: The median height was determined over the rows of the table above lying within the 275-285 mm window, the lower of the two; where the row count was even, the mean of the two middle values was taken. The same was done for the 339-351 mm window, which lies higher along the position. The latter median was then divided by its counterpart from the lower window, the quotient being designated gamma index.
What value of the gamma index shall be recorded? 1.05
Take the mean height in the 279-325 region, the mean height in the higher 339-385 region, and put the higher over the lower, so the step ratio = 1.01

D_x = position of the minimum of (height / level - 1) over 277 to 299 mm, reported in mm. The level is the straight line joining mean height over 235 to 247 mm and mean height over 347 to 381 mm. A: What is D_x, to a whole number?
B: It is 282 mm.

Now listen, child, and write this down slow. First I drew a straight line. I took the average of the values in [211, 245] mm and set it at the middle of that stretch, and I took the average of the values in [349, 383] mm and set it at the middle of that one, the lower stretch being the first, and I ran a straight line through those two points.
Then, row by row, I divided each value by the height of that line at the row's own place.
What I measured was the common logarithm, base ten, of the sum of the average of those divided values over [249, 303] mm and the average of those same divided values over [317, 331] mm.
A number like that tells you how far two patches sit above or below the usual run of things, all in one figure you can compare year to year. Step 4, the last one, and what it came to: 0.291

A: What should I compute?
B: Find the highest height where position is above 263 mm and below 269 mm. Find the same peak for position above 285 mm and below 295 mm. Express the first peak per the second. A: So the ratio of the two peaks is 0.97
